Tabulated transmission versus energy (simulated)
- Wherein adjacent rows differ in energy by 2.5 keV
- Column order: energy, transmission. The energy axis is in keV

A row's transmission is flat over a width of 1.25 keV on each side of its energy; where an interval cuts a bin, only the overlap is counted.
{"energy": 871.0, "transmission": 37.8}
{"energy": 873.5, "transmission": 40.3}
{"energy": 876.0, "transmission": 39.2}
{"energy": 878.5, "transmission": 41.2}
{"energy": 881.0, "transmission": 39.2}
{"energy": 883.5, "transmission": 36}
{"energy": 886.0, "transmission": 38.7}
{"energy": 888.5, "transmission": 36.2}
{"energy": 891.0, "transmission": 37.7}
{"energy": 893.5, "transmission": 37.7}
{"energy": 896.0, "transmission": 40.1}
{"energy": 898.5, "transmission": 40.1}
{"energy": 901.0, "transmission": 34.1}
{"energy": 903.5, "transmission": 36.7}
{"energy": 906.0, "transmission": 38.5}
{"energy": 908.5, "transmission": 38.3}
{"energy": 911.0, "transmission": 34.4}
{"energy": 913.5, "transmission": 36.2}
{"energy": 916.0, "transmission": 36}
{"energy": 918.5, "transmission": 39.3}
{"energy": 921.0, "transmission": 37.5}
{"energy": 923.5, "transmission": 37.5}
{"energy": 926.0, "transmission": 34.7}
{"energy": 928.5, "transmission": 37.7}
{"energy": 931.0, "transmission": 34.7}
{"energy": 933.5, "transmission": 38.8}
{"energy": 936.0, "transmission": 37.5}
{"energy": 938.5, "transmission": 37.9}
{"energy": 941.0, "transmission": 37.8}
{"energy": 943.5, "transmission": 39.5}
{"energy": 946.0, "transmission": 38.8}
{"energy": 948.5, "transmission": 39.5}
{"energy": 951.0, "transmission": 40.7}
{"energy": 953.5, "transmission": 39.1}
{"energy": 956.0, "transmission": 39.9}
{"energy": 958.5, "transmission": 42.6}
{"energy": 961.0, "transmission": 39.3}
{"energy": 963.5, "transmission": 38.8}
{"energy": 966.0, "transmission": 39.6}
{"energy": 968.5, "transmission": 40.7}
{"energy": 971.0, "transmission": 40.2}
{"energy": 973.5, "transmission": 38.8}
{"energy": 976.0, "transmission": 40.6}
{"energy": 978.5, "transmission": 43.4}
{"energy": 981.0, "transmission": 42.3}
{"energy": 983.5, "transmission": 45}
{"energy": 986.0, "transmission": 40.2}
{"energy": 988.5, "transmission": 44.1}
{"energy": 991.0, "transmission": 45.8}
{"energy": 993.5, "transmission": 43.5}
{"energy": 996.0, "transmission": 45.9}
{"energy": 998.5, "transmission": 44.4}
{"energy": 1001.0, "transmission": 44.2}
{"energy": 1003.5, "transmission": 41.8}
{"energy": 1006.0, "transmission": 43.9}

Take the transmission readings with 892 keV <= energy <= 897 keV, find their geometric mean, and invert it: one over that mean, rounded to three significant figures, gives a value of 0.0257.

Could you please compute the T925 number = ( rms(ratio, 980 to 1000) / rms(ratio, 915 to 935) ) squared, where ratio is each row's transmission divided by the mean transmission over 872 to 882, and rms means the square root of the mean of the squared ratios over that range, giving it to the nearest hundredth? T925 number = 1.41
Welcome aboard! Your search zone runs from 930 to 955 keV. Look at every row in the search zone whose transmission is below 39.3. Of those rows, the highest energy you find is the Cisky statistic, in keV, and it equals 953.5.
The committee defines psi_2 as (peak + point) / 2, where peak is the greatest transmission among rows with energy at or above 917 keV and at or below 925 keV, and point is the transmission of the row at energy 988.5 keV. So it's 41.7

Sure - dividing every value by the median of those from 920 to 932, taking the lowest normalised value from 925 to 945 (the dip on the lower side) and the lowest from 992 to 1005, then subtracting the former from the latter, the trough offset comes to 0.19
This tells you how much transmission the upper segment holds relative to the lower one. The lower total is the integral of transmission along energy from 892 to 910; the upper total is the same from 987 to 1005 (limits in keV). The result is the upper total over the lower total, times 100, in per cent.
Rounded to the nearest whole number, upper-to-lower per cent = 117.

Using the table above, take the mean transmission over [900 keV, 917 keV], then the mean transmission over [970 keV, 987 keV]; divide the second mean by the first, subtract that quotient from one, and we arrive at -0.14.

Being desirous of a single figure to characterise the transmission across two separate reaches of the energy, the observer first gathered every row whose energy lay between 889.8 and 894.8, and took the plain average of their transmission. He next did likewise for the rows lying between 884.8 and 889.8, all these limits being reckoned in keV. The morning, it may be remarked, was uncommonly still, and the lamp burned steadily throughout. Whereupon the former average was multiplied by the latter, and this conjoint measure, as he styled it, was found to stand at 1412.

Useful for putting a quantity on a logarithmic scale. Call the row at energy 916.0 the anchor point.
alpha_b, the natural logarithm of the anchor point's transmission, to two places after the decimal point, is 3.58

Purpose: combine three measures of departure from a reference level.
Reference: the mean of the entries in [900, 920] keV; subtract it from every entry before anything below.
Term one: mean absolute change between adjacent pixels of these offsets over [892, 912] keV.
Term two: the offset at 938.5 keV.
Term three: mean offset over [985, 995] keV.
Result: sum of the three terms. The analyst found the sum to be 10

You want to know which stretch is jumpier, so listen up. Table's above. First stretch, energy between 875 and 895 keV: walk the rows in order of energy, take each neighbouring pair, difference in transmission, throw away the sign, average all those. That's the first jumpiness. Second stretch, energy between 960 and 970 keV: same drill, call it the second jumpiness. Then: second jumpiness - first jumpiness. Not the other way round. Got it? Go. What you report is -1.2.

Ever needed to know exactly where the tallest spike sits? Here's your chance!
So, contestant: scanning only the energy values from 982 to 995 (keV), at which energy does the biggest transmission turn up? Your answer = 991.0 keV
